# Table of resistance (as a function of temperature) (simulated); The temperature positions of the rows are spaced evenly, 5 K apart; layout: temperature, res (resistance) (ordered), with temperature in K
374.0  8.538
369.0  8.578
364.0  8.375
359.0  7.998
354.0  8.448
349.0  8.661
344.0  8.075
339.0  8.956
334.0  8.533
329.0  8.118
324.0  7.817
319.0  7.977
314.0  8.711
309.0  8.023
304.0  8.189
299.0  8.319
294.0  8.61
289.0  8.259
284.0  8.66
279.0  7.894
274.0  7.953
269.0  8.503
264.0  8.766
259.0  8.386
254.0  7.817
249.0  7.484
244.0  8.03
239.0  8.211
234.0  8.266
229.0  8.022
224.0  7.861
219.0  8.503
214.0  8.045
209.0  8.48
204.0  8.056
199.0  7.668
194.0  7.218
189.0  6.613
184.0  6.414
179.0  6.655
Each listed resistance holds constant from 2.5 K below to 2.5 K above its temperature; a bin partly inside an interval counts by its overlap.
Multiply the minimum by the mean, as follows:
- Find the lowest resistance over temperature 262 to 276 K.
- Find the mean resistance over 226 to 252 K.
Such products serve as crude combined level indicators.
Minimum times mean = 63.6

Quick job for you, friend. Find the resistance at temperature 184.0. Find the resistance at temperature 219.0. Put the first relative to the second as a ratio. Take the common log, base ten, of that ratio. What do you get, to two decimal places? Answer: -0.12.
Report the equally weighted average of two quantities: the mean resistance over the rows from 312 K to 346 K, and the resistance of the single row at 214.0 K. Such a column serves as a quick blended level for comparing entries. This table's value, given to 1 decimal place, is 8.2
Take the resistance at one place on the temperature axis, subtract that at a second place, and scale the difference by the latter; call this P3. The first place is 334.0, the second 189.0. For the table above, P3 0.29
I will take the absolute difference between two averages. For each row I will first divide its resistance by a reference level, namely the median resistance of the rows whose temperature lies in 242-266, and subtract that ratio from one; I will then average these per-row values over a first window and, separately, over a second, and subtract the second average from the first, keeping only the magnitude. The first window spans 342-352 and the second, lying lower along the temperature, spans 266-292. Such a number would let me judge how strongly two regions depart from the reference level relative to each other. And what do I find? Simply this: 0.014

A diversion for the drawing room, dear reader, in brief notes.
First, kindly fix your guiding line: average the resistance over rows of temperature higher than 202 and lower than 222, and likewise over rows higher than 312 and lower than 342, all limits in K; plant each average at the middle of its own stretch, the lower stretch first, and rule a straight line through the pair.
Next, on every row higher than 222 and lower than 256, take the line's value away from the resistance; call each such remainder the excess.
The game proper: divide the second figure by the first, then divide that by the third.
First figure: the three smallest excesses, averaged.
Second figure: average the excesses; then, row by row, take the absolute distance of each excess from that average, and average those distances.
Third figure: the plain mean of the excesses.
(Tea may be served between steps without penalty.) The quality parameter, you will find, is 1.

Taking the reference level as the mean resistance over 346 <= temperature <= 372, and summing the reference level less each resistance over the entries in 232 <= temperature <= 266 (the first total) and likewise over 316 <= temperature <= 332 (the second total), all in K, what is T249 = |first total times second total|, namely 2.5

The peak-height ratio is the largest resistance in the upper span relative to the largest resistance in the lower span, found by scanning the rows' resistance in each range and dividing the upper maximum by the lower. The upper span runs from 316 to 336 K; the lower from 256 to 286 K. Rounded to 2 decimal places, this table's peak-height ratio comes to 0.97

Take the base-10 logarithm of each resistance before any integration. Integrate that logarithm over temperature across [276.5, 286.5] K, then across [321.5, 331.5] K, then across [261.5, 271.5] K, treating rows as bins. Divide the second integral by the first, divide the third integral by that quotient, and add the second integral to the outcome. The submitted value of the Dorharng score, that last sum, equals 18.5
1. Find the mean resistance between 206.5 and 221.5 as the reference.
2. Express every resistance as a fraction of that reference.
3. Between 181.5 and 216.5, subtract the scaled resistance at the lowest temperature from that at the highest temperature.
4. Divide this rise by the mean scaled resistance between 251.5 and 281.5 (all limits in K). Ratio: 0.20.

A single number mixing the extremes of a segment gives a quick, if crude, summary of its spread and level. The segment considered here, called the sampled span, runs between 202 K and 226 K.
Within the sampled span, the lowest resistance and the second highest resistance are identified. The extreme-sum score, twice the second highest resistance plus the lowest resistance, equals 24.8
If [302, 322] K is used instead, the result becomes 24.4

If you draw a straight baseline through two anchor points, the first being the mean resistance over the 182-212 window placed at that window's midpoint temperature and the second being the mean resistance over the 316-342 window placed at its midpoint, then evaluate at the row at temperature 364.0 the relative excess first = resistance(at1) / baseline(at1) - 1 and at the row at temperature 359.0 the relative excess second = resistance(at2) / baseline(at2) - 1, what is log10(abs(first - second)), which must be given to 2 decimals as -1.39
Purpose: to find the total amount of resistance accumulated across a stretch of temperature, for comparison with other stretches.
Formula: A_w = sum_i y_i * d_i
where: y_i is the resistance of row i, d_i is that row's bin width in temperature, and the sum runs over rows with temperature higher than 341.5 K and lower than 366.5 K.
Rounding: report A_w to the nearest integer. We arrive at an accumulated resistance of 208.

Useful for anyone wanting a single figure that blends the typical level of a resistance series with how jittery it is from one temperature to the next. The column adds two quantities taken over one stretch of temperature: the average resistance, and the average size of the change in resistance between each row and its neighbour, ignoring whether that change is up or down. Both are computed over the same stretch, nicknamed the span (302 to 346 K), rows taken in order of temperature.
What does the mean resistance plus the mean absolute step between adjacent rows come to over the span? 8.74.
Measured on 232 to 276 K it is 8.52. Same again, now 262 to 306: 8.70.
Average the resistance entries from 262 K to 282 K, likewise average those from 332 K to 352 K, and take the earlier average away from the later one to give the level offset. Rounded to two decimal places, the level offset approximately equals 0.28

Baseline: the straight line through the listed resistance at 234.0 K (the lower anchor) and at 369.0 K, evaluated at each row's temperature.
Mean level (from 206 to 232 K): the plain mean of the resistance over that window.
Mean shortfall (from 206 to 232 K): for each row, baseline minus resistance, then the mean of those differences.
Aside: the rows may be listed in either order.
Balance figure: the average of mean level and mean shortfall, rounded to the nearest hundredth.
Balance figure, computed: 4.12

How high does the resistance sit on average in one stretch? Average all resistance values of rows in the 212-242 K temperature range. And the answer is 8.15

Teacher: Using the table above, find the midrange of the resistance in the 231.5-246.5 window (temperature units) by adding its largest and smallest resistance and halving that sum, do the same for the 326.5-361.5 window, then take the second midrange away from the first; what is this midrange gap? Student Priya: -0.33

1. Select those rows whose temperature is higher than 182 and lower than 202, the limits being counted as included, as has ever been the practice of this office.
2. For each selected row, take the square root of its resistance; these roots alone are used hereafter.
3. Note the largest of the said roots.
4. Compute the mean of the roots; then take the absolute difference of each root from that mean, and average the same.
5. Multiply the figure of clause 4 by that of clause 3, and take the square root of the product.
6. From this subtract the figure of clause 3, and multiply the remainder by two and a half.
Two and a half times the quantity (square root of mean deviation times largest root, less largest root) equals -5.69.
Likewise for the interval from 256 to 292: -6.48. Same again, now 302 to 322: -6.50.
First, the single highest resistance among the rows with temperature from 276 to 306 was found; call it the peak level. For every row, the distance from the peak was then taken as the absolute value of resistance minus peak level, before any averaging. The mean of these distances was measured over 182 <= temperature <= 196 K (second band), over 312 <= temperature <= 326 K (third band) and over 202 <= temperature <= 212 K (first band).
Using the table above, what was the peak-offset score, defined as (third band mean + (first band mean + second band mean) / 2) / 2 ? 0.84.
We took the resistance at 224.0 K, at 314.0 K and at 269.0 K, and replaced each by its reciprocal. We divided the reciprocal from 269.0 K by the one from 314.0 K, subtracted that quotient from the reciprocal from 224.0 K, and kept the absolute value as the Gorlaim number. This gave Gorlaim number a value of 0.90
